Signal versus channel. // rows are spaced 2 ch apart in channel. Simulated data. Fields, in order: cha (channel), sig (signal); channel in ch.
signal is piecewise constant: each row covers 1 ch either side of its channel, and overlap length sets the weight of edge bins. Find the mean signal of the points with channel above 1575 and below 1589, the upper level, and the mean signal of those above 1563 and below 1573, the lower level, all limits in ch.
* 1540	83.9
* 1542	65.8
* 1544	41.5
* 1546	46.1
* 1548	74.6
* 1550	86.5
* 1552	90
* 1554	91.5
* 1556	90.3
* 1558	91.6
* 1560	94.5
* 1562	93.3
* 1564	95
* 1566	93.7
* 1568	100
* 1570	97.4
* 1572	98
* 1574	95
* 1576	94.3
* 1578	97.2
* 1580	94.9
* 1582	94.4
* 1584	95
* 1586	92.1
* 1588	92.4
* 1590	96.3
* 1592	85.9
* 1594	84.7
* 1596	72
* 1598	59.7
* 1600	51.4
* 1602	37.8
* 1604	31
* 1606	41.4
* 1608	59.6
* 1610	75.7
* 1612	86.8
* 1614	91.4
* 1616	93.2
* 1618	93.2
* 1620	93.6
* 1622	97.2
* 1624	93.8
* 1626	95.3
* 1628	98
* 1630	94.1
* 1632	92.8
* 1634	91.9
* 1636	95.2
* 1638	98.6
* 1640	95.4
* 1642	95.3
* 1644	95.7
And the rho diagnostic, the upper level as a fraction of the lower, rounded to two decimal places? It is 0.97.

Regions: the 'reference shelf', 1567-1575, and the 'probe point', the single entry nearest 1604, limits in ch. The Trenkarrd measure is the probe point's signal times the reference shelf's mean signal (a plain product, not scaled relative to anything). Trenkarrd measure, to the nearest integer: 3026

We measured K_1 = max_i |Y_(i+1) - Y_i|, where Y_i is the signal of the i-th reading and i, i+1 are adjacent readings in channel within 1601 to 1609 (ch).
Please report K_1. 18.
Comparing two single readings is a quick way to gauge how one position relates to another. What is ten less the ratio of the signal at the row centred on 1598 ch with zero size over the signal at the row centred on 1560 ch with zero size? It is 9.37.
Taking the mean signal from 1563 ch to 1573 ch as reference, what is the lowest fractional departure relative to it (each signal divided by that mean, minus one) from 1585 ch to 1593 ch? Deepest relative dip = -0.11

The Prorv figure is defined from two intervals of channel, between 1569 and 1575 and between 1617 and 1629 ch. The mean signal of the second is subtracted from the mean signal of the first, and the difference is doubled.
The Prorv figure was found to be 3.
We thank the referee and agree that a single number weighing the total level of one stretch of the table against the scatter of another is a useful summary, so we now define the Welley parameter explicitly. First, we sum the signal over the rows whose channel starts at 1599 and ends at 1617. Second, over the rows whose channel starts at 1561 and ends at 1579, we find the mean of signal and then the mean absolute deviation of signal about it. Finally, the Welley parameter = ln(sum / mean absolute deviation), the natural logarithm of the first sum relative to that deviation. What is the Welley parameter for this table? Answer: 5.7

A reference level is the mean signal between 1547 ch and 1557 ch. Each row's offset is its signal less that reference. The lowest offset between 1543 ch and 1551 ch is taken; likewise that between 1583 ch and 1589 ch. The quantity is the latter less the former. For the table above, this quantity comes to 51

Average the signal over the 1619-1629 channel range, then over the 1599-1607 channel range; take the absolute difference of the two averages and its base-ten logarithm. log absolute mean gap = 1.7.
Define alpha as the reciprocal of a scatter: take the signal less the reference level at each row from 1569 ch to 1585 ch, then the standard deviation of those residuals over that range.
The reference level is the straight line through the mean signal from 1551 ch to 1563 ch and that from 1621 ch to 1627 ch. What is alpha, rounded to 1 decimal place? 0.6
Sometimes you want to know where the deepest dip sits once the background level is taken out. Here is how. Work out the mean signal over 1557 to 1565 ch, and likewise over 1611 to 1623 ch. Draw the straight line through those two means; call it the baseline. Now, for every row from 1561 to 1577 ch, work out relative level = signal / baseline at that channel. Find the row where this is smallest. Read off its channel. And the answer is 1562 ch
